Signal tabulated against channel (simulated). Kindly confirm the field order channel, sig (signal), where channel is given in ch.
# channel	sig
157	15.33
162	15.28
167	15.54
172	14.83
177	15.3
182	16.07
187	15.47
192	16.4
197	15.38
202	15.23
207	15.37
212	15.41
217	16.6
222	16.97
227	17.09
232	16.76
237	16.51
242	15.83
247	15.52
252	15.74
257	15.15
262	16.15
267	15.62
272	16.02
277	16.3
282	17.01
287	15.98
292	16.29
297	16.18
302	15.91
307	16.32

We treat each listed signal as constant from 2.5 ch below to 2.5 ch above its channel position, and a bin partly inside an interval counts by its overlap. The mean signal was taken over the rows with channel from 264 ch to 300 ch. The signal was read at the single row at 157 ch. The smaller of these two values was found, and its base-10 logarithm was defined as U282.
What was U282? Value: 1.19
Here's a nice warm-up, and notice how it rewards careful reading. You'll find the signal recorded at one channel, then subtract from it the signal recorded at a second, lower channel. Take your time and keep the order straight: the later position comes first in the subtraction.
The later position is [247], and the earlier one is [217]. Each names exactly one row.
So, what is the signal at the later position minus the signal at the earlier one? -1.1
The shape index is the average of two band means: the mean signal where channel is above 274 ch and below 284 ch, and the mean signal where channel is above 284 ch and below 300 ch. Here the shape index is 16.4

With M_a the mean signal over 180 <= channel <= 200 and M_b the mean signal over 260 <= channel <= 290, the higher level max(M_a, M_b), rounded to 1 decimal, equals 16.2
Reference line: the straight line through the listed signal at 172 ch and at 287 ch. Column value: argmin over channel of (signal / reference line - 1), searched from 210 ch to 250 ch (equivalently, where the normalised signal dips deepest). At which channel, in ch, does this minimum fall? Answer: 247 ch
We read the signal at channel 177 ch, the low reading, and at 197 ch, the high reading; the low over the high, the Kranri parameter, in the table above 0.99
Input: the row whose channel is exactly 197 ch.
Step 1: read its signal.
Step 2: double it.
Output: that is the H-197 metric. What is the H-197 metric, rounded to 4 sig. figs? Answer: 30.76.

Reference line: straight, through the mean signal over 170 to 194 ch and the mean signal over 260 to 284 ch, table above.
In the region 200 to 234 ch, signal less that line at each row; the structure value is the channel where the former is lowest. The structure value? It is 202 ch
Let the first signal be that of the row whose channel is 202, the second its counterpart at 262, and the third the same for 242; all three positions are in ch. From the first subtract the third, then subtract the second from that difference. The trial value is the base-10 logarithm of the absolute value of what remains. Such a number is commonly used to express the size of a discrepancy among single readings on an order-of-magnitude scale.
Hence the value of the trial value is 1.22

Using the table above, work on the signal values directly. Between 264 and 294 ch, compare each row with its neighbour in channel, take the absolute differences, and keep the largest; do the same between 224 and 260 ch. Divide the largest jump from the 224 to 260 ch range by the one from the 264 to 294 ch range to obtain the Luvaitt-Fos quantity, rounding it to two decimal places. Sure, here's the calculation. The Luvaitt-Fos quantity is 0.66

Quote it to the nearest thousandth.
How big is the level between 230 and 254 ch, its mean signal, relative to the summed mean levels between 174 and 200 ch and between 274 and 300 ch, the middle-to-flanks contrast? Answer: 0.501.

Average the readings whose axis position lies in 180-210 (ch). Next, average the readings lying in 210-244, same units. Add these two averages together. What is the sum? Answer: 32.1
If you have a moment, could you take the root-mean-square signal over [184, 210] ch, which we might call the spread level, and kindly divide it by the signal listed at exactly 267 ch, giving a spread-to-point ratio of 1.00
